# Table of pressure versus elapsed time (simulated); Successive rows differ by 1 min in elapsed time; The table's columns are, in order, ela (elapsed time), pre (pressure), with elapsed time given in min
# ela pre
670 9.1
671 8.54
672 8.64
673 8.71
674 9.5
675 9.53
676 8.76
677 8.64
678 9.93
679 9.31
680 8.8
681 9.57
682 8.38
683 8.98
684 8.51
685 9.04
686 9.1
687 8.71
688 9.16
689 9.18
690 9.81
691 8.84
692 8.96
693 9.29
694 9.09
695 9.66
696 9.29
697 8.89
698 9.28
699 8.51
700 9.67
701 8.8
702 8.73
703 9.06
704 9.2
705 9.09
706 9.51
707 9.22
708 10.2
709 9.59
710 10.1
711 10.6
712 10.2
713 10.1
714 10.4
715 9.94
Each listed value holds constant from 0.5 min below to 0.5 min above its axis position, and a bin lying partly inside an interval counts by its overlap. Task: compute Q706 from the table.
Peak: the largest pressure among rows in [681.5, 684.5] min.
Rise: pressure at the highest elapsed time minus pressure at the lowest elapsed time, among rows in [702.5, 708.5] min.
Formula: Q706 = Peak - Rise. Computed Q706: 7.8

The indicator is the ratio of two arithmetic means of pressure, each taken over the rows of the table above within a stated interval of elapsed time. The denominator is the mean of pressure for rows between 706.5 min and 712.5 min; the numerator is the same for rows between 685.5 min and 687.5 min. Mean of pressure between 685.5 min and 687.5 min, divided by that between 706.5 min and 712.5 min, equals 0.89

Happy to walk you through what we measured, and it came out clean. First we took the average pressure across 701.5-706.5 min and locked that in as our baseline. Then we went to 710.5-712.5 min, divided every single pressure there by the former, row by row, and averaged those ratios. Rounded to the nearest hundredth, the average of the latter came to 1.14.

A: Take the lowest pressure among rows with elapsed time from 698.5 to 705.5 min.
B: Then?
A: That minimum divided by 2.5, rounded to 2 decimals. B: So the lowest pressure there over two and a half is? 3.40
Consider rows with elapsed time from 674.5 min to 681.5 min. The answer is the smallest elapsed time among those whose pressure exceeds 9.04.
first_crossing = 675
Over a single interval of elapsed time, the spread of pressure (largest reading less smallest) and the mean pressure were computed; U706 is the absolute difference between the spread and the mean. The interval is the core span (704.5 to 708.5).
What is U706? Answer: 8.4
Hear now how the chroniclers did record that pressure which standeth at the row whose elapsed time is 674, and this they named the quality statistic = 9.5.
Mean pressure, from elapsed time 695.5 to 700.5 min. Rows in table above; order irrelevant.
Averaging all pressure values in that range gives 9.1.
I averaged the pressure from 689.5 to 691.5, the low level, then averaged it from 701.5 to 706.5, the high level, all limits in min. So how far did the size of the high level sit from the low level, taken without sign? 0.21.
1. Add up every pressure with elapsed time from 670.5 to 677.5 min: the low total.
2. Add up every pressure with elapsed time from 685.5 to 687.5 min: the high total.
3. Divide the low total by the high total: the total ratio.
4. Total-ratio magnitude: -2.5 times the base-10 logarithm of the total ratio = -1.4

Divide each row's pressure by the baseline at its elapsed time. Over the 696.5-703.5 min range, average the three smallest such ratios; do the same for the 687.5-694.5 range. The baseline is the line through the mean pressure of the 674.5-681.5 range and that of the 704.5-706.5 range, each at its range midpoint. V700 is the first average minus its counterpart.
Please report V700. -0.033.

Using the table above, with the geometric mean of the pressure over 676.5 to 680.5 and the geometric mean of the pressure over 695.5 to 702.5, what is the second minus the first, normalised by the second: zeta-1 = -0.02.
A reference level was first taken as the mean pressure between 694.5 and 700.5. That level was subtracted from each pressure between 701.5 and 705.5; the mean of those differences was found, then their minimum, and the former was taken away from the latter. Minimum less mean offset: -0.290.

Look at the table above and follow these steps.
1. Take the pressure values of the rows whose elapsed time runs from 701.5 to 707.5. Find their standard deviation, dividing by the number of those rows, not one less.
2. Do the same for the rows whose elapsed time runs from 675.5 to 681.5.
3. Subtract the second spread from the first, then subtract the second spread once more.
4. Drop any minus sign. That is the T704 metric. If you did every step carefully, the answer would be 0.71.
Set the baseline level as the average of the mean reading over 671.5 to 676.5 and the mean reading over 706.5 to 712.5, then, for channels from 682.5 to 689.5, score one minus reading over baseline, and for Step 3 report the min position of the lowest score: 689 min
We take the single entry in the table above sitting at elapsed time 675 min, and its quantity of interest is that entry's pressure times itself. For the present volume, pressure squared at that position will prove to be 91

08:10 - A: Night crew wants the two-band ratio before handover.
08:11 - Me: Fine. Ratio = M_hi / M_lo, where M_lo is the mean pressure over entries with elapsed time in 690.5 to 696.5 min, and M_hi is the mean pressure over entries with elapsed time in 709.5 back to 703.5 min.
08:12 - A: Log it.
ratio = 1.03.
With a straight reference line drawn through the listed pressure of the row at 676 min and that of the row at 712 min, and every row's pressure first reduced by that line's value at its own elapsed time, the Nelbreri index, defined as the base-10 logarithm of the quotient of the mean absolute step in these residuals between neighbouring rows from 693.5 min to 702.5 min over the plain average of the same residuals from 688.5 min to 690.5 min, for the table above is 0.48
